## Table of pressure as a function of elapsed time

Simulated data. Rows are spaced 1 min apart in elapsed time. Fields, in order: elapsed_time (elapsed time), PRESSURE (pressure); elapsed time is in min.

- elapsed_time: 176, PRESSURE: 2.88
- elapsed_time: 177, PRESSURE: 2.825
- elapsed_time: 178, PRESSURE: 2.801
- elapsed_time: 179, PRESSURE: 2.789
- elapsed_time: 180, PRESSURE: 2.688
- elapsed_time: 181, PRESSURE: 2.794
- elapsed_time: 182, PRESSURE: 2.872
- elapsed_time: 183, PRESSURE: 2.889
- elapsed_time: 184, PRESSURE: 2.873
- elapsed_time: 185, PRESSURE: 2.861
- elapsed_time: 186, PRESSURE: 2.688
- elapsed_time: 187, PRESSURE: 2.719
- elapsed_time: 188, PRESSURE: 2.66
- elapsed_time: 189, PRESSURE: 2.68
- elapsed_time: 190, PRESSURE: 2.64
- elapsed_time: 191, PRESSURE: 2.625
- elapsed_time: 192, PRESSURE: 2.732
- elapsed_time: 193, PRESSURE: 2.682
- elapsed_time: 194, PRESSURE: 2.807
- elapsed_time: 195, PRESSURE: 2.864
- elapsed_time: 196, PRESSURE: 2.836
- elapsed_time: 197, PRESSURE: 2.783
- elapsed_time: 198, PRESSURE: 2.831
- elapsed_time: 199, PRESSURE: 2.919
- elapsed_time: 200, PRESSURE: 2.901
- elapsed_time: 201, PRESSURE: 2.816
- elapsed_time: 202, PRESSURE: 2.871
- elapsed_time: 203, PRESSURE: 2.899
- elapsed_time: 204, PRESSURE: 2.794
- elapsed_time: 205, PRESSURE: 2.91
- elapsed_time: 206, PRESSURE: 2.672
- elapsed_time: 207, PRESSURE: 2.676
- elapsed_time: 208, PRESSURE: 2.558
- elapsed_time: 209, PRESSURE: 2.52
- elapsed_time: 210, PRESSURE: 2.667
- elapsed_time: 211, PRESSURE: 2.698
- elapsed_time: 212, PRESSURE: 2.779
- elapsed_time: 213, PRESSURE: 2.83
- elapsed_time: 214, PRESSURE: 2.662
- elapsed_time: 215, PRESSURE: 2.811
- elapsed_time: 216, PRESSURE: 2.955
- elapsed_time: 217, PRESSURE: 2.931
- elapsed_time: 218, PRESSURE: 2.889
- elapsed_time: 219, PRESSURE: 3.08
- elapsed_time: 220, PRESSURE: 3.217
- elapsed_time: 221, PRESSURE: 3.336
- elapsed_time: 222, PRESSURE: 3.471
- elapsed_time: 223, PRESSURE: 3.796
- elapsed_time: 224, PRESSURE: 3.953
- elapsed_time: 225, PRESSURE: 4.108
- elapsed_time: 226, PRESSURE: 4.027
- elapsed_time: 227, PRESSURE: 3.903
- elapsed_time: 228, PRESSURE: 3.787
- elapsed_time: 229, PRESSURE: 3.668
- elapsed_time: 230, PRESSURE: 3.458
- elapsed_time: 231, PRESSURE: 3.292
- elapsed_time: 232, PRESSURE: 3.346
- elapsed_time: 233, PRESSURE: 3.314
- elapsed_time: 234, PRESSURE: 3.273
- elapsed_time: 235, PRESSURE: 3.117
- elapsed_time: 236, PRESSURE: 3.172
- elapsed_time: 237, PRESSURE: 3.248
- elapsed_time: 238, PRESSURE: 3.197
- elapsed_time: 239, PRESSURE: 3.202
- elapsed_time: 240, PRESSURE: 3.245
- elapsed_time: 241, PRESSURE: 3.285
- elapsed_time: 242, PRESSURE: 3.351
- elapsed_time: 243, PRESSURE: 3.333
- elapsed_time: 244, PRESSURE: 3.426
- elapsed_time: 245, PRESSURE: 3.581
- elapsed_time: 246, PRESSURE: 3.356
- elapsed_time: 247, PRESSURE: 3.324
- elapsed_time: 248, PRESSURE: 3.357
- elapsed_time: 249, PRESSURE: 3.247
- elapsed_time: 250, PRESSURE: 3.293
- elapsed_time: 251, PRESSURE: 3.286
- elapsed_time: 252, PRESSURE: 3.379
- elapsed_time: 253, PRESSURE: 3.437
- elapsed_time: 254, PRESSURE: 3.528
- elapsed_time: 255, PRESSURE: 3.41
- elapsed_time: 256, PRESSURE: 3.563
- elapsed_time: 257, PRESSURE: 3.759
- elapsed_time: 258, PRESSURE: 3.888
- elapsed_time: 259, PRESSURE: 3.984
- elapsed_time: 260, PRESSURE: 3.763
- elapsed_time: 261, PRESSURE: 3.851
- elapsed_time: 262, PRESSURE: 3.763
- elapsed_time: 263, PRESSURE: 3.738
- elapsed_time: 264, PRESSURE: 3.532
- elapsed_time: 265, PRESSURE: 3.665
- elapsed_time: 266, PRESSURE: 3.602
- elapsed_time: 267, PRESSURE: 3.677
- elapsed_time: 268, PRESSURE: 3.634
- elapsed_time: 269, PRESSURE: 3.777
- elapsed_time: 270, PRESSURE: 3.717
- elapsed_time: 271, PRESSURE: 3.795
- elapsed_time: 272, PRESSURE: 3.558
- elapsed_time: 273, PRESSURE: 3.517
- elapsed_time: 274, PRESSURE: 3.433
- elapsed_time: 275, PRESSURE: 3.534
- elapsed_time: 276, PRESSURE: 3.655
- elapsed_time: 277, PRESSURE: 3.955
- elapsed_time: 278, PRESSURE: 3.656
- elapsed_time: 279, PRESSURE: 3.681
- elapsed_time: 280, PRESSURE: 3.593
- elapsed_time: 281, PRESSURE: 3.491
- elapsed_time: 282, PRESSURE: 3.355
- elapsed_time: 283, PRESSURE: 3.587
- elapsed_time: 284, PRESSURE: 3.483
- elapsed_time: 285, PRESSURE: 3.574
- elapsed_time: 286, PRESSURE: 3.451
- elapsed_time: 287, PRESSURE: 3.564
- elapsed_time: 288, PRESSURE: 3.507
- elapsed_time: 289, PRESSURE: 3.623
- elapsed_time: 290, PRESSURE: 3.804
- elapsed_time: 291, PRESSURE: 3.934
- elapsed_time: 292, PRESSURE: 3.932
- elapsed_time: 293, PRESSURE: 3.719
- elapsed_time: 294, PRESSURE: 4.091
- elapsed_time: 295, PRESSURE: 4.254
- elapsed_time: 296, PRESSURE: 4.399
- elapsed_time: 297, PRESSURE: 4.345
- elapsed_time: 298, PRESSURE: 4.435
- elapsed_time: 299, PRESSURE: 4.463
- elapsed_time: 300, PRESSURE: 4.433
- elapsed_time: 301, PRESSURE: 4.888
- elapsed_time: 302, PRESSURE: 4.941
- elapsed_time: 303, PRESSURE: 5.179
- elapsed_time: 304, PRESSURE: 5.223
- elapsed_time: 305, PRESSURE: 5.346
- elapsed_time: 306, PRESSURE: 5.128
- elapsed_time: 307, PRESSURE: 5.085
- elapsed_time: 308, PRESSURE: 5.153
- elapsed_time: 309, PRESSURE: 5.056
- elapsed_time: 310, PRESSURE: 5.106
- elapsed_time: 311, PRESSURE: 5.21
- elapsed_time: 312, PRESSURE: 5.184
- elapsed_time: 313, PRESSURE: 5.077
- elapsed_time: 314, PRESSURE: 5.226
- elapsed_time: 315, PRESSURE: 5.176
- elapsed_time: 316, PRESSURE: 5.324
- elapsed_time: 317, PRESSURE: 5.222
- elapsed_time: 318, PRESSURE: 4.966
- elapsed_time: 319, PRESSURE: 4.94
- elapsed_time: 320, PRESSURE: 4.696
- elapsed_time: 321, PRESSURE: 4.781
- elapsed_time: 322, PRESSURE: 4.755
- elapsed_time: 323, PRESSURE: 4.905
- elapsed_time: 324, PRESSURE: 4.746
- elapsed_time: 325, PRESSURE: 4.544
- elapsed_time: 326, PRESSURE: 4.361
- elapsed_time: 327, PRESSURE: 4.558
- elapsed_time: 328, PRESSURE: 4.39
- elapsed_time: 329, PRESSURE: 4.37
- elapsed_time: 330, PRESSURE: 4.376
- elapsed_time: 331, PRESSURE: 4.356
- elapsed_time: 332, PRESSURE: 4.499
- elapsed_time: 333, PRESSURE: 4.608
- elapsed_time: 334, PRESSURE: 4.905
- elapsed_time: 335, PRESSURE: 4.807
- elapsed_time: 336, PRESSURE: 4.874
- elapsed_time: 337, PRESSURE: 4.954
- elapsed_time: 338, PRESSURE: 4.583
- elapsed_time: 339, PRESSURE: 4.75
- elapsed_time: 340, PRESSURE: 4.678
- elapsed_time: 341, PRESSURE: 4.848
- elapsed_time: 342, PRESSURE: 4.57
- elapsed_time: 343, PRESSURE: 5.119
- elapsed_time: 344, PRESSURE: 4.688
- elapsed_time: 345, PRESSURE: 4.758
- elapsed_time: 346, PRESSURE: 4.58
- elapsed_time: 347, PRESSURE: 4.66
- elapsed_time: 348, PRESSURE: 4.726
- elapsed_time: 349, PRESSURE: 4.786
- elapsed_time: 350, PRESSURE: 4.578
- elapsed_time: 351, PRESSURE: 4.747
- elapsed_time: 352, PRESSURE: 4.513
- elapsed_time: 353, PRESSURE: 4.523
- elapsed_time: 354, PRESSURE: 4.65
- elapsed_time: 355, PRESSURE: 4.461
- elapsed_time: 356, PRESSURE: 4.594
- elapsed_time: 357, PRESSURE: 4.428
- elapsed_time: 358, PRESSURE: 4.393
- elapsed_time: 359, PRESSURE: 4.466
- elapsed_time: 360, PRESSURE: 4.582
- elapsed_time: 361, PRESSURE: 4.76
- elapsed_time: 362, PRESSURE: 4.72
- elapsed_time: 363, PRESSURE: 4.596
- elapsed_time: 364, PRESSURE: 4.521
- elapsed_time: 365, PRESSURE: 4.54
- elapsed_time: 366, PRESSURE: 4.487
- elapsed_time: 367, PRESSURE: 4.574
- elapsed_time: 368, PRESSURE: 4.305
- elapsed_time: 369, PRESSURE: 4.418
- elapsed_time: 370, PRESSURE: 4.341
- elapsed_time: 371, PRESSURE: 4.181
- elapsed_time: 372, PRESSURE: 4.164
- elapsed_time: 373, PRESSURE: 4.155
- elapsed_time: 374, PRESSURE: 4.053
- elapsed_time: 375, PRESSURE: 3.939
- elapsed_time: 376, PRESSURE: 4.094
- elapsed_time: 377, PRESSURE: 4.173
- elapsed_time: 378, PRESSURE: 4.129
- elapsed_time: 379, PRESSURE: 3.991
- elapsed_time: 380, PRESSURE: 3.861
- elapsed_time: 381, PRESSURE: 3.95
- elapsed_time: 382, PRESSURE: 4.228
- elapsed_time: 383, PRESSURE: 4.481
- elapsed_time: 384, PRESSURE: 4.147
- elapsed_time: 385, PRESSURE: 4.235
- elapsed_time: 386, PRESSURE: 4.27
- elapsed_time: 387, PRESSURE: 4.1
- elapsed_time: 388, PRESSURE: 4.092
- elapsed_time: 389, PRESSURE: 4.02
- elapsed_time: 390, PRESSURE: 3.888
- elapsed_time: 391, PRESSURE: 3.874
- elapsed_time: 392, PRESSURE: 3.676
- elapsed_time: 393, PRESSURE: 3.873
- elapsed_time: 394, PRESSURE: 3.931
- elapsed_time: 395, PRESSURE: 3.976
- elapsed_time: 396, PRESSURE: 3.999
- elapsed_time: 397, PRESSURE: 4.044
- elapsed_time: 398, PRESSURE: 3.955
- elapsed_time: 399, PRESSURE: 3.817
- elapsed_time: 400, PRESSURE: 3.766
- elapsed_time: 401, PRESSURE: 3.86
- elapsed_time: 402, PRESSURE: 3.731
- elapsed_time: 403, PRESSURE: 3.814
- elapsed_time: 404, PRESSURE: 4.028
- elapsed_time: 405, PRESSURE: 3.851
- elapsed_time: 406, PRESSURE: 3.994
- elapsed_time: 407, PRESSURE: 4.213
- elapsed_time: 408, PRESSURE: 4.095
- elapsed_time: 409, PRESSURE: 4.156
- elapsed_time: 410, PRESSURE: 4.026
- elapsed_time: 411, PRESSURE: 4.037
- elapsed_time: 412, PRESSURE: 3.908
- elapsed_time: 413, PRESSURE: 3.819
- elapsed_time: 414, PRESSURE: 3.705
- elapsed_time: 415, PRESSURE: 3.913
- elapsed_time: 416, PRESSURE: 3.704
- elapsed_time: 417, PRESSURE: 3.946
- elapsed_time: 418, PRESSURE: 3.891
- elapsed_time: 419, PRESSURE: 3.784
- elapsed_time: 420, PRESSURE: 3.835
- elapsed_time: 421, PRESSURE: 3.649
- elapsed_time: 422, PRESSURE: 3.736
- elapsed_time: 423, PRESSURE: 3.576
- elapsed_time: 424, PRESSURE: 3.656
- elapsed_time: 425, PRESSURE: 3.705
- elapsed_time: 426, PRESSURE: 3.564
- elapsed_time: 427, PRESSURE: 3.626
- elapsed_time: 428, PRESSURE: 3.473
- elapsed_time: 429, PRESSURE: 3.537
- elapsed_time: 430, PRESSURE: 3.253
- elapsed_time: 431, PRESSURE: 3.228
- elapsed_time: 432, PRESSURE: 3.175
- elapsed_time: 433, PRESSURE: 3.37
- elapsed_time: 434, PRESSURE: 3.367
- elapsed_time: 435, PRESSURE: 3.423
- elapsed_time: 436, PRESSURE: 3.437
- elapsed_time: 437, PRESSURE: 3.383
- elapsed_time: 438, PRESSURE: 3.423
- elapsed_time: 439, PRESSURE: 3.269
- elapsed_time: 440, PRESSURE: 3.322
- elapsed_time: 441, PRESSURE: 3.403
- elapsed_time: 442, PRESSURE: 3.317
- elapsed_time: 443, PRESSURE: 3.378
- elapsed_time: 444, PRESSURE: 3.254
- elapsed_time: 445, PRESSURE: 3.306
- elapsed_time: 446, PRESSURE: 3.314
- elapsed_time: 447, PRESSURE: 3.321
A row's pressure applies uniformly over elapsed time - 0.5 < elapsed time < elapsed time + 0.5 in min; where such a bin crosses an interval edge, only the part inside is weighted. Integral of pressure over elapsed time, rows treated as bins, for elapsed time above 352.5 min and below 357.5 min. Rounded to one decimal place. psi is 22.7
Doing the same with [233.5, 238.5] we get 16.0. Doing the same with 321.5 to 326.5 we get 23.3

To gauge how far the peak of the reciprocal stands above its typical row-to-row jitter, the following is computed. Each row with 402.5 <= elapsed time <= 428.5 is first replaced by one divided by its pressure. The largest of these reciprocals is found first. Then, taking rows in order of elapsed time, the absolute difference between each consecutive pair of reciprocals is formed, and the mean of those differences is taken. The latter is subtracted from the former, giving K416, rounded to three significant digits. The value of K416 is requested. 0.279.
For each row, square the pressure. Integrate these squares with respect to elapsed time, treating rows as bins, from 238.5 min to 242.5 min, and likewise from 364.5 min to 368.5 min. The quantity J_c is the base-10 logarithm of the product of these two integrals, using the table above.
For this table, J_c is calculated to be 3.54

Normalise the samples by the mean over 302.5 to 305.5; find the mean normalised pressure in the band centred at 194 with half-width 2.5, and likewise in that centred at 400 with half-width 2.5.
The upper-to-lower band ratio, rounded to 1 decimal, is 1.4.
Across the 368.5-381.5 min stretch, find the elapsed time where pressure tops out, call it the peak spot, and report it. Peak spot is 369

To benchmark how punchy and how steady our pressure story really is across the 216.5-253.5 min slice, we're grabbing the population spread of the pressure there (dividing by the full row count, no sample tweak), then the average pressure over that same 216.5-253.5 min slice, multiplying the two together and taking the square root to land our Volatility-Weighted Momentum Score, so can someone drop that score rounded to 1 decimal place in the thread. 1.0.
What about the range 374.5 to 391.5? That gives 0.8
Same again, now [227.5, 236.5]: 0.8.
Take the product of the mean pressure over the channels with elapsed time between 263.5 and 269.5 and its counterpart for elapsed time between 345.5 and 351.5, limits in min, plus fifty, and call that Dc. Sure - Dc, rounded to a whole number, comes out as 67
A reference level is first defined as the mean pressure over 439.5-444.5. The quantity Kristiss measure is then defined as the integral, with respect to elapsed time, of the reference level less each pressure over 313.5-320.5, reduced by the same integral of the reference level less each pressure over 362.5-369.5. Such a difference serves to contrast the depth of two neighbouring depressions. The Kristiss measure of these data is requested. -4.1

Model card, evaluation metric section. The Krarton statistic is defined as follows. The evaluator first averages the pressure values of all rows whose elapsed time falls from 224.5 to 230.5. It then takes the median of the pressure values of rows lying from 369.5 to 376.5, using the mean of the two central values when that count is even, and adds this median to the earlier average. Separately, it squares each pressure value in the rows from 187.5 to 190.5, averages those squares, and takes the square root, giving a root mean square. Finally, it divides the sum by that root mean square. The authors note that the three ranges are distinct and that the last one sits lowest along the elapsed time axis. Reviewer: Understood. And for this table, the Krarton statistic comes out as 3.0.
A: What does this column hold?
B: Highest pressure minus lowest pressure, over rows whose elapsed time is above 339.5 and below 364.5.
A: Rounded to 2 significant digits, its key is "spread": 0.73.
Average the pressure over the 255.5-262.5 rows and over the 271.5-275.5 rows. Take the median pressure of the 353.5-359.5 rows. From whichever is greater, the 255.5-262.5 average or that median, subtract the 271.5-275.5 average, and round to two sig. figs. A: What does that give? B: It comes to 0.95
